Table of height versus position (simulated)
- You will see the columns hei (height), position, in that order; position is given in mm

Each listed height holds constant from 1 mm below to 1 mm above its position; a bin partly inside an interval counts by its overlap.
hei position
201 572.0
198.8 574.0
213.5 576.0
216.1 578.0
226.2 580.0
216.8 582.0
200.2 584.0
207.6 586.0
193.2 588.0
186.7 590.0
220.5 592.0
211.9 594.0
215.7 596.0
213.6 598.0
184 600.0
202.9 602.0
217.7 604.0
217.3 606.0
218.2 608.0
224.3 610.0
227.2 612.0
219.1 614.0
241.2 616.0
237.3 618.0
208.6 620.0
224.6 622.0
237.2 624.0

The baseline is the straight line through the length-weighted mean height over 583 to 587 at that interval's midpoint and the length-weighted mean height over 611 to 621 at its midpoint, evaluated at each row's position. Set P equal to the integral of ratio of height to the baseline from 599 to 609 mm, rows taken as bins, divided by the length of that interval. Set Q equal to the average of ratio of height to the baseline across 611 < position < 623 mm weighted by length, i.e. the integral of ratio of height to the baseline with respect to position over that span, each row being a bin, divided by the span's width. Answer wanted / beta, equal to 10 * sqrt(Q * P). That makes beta 9.7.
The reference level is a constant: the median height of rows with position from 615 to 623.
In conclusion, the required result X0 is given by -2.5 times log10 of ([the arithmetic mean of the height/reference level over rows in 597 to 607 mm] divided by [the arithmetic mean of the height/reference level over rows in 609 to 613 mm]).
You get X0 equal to 0.09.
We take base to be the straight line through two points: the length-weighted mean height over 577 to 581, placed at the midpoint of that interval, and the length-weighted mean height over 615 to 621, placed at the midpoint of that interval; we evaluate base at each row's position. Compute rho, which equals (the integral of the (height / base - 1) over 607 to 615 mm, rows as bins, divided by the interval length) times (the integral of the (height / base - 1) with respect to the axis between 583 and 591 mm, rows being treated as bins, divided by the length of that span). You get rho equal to 0.0028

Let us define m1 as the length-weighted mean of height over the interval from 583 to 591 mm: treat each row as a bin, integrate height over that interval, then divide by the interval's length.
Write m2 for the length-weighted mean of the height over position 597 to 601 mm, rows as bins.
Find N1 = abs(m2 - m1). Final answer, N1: 2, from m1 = 197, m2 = 199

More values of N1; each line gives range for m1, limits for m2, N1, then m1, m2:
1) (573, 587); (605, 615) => 10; 211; 221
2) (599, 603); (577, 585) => 21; 193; 215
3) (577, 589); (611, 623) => 16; 210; 226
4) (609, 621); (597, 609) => 17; 226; 209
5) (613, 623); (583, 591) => 29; 226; 197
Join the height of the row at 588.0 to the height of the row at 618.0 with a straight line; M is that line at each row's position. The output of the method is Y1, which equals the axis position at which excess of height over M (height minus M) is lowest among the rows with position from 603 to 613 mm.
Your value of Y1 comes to 608.0 mm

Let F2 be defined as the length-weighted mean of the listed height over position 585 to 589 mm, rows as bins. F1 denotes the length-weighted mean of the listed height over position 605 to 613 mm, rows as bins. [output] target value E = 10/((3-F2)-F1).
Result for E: -0.0239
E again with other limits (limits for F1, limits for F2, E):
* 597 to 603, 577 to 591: -0.0248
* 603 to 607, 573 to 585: -0.0235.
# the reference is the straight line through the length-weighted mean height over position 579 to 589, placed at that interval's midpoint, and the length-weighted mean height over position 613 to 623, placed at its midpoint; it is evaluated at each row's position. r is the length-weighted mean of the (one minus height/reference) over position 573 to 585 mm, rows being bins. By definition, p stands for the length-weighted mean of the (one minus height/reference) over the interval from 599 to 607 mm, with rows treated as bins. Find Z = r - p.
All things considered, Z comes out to -0.09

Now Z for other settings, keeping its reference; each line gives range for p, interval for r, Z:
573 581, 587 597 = 0.08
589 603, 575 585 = -0.08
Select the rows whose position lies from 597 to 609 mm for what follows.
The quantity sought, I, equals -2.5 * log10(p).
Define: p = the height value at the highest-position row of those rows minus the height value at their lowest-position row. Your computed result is -1.66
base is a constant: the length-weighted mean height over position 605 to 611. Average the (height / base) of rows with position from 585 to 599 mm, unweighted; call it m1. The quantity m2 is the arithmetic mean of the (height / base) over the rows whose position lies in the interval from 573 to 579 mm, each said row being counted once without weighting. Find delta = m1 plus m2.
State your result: 1.89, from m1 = 0.94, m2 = 0.95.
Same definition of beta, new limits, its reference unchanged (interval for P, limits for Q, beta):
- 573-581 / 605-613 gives 10.4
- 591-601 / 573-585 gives 10.2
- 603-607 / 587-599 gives 9.9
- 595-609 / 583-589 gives 9.7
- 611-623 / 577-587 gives 10.3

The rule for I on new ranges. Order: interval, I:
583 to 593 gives -3.27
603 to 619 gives -3.23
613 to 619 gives -3.15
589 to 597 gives -3.66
